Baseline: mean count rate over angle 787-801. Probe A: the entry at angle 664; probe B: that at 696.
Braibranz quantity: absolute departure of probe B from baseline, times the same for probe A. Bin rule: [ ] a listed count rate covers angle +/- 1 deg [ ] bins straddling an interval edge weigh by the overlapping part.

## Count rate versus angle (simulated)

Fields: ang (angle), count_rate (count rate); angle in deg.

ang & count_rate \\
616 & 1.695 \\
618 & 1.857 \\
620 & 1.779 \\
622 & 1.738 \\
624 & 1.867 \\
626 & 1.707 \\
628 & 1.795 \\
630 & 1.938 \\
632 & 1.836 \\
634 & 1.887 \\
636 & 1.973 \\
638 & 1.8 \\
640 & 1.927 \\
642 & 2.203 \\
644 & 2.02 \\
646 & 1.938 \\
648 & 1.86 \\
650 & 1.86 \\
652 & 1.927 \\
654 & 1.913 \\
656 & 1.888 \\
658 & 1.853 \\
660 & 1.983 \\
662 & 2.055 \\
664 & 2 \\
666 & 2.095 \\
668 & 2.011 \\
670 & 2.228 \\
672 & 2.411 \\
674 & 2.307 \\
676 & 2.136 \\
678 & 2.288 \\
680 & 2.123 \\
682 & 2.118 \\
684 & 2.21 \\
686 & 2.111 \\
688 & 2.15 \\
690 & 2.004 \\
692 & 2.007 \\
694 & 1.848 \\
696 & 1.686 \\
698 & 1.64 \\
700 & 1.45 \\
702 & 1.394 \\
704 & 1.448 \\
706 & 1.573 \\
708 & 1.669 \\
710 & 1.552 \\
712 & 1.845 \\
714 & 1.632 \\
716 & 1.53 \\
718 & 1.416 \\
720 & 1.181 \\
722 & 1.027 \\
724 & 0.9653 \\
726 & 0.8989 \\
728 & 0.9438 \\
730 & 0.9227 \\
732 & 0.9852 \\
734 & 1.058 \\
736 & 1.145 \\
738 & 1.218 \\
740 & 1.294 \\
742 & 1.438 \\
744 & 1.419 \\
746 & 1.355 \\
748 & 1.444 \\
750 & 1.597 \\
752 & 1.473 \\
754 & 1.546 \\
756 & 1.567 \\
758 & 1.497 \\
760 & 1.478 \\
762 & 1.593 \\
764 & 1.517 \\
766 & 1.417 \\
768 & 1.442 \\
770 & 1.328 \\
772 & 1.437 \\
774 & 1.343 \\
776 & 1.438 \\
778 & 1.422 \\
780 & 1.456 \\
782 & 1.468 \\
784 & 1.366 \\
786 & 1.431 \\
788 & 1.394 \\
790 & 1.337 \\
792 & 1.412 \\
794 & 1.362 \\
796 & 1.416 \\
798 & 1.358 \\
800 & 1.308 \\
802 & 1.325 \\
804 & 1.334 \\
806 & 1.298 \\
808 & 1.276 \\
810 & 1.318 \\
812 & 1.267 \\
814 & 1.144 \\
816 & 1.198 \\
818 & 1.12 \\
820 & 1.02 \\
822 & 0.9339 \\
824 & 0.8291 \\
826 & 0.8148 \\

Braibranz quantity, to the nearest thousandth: 0.199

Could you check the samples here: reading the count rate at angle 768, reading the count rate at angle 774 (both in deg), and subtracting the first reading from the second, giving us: -0.10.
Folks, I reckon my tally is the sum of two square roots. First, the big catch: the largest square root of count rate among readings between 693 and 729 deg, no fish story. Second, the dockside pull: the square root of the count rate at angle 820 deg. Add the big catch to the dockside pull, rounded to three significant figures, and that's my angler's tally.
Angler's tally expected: 2.37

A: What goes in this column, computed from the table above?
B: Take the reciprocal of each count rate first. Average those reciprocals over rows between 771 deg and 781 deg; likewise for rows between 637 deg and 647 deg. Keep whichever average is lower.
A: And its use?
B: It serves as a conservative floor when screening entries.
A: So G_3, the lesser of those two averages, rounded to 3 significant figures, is 0.508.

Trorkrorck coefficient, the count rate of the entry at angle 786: 1.431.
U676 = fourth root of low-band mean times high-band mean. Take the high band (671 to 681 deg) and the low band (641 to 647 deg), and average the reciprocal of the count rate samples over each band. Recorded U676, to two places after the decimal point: 0.68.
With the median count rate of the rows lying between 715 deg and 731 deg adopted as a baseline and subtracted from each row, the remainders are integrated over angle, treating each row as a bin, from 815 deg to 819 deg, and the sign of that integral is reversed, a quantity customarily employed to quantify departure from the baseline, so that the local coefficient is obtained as -0.7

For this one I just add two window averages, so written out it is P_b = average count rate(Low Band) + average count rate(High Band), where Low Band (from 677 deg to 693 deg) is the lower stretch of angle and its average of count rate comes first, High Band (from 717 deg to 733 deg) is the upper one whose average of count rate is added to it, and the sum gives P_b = 3.17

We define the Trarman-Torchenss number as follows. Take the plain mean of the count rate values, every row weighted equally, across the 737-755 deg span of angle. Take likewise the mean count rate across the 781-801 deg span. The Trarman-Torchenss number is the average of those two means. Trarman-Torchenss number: 1.40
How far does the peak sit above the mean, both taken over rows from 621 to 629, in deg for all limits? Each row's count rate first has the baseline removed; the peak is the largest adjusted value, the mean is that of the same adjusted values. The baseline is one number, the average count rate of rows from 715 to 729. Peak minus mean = 0.09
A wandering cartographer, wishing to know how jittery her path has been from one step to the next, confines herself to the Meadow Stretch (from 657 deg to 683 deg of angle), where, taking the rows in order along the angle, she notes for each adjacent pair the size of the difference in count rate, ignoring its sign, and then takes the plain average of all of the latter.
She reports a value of 0.119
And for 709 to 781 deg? 0.092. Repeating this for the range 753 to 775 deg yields 0.074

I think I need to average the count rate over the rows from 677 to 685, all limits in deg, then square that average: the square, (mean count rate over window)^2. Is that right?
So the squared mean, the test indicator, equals 4.77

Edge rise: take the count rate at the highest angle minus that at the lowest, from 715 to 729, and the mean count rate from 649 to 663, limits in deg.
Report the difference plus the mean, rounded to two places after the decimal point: 1.34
